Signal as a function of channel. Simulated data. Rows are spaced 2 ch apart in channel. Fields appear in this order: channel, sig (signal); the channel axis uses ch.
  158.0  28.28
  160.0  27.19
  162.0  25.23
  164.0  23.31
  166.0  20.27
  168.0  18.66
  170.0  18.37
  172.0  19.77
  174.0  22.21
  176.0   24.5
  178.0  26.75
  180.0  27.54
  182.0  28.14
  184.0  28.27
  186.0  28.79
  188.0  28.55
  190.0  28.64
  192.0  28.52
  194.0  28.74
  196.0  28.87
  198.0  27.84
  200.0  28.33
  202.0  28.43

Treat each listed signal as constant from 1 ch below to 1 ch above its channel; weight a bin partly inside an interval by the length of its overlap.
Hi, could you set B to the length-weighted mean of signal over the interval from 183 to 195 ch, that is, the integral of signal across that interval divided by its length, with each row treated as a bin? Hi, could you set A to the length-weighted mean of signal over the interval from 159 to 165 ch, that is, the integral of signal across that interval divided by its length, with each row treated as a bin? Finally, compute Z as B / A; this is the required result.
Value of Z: 1.13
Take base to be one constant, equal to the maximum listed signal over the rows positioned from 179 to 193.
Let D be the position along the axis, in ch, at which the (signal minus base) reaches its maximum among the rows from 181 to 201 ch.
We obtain 196.0 ch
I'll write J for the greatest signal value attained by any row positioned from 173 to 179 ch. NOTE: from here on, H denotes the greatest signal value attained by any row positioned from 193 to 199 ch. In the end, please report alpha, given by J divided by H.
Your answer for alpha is 0.93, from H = 28.87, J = 26.75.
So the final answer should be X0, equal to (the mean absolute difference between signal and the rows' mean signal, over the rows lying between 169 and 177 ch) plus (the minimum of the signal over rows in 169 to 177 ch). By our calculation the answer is 21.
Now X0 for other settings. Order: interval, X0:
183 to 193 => 28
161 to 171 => 21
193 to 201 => 28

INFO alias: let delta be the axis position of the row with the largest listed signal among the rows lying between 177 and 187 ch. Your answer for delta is 186.0 ch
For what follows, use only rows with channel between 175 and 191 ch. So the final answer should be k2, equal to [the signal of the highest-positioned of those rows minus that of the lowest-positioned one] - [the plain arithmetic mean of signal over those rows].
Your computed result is -23.5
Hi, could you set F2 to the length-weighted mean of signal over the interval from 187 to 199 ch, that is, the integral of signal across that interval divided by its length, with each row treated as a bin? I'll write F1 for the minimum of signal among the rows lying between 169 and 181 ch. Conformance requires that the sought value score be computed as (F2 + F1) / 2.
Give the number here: 23.4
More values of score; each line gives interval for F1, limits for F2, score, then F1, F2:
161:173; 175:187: 22.9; 18.37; 27.3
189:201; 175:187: 27.6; 27.84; 27.3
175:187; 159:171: 23.3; 24.5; 22.2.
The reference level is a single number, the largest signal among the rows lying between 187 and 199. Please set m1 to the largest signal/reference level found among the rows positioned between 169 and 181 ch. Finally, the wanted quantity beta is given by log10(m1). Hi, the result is -0.020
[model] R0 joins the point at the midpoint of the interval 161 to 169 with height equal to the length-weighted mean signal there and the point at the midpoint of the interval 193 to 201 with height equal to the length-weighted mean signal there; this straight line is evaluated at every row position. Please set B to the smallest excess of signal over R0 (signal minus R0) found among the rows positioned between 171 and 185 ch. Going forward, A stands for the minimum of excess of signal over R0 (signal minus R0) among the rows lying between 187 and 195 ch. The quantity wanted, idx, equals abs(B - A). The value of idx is 4.4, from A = 1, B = -3.5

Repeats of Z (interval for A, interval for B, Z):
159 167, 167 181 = 0.94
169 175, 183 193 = 1.42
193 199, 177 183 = 0.96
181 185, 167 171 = 0.66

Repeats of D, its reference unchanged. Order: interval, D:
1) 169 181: 180.0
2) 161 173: 162.0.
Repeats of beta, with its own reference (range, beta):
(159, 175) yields -0.026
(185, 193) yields -0.001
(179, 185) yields -0.009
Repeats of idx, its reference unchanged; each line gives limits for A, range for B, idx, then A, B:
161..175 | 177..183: 6.7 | -5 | 2.2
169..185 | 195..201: 3.7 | -5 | -0.8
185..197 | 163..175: 5.2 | 1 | -4.5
